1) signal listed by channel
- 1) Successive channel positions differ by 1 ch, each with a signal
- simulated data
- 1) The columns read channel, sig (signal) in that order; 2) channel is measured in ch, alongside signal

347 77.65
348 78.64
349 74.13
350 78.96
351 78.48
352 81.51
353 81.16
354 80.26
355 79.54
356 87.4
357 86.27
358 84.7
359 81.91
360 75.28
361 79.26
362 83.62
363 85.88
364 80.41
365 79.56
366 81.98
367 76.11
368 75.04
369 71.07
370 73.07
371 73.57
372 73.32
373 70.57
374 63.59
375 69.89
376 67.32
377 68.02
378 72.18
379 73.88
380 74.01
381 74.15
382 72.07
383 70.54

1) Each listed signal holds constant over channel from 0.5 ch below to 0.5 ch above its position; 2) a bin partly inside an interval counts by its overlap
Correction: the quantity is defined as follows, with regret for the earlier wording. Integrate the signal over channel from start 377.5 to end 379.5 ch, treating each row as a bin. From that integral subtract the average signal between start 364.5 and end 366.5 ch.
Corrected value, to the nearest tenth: 65.3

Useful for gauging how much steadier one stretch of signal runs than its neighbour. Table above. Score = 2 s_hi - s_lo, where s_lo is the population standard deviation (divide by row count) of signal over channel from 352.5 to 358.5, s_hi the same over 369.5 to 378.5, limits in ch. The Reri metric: 3.29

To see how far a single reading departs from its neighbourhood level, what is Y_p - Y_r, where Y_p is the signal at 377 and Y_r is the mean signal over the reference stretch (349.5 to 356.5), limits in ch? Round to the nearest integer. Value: -13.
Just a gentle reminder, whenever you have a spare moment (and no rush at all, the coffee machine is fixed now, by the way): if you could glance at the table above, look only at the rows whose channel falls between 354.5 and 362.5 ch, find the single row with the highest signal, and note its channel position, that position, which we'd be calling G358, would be 356 ch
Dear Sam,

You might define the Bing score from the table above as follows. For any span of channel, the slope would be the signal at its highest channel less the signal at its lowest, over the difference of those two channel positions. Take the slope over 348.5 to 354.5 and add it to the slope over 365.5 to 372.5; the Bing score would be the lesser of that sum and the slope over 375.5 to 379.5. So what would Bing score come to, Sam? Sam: -0.22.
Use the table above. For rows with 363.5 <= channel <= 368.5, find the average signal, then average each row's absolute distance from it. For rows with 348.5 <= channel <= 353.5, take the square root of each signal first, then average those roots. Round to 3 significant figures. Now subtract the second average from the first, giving -6.44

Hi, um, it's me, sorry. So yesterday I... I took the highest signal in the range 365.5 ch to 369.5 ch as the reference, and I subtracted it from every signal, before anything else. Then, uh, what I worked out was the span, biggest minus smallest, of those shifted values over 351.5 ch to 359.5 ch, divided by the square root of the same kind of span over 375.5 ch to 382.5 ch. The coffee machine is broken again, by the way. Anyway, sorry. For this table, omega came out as 3.0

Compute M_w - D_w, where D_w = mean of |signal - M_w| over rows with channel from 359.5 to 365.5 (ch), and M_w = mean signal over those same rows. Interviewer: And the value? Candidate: 78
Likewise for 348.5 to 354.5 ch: 77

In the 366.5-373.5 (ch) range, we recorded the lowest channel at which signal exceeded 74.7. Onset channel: 367 ch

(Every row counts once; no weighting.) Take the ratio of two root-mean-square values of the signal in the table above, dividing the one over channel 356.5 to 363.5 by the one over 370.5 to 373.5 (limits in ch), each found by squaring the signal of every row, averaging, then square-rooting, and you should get 1.14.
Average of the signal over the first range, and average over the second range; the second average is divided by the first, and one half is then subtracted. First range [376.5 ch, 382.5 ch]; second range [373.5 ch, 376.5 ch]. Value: 0.42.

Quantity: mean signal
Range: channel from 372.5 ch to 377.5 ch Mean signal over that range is 67.9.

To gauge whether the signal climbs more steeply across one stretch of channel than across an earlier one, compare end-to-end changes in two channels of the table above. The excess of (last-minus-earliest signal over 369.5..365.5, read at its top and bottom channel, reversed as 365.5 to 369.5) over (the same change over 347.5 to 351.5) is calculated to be -11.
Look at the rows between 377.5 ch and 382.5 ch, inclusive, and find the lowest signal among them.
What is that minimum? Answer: 72.07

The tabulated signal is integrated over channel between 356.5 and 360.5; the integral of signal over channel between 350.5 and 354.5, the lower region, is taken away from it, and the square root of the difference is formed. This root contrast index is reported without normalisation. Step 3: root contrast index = 2.60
